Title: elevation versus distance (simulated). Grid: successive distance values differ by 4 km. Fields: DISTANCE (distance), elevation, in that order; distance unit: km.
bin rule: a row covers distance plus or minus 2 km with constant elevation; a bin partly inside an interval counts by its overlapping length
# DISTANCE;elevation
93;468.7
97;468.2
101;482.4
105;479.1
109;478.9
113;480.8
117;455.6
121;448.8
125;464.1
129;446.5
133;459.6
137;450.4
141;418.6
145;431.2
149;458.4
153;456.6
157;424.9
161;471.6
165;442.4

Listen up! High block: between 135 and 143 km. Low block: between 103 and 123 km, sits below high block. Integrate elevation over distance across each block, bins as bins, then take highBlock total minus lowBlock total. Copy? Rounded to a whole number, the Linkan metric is -5897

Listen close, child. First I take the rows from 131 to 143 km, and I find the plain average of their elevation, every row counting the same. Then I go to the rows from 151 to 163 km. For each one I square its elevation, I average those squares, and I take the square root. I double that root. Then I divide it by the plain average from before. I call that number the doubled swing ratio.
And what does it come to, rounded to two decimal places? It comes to 2.04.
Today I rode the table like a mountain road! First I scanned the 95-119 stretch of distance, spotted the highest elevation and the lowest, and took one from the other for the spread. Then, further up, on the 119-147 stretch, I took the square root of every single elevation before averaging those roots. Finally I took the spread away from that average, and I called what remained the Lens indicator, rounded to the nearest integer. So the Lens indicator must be -6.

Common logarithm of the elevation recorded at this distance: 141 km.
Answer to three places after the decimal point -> 2.622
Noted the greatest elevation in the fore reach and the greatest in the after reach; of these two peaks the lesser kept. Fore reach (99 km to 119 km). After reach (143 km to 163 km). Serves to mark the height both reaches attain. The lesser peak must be 472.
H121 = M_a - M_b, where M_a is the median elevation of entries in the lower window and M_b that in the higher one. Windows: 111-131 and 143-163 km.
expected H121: -1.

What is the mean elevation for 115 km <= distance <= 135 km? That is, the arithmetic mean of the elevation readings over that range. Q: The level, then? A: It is 455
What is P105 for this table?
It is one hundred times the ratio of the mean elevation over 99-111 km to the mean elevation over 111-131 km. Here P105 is 105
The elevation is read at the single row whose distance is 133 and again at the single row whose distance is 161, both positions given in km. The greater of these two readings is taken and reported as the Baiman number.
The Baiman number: 472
